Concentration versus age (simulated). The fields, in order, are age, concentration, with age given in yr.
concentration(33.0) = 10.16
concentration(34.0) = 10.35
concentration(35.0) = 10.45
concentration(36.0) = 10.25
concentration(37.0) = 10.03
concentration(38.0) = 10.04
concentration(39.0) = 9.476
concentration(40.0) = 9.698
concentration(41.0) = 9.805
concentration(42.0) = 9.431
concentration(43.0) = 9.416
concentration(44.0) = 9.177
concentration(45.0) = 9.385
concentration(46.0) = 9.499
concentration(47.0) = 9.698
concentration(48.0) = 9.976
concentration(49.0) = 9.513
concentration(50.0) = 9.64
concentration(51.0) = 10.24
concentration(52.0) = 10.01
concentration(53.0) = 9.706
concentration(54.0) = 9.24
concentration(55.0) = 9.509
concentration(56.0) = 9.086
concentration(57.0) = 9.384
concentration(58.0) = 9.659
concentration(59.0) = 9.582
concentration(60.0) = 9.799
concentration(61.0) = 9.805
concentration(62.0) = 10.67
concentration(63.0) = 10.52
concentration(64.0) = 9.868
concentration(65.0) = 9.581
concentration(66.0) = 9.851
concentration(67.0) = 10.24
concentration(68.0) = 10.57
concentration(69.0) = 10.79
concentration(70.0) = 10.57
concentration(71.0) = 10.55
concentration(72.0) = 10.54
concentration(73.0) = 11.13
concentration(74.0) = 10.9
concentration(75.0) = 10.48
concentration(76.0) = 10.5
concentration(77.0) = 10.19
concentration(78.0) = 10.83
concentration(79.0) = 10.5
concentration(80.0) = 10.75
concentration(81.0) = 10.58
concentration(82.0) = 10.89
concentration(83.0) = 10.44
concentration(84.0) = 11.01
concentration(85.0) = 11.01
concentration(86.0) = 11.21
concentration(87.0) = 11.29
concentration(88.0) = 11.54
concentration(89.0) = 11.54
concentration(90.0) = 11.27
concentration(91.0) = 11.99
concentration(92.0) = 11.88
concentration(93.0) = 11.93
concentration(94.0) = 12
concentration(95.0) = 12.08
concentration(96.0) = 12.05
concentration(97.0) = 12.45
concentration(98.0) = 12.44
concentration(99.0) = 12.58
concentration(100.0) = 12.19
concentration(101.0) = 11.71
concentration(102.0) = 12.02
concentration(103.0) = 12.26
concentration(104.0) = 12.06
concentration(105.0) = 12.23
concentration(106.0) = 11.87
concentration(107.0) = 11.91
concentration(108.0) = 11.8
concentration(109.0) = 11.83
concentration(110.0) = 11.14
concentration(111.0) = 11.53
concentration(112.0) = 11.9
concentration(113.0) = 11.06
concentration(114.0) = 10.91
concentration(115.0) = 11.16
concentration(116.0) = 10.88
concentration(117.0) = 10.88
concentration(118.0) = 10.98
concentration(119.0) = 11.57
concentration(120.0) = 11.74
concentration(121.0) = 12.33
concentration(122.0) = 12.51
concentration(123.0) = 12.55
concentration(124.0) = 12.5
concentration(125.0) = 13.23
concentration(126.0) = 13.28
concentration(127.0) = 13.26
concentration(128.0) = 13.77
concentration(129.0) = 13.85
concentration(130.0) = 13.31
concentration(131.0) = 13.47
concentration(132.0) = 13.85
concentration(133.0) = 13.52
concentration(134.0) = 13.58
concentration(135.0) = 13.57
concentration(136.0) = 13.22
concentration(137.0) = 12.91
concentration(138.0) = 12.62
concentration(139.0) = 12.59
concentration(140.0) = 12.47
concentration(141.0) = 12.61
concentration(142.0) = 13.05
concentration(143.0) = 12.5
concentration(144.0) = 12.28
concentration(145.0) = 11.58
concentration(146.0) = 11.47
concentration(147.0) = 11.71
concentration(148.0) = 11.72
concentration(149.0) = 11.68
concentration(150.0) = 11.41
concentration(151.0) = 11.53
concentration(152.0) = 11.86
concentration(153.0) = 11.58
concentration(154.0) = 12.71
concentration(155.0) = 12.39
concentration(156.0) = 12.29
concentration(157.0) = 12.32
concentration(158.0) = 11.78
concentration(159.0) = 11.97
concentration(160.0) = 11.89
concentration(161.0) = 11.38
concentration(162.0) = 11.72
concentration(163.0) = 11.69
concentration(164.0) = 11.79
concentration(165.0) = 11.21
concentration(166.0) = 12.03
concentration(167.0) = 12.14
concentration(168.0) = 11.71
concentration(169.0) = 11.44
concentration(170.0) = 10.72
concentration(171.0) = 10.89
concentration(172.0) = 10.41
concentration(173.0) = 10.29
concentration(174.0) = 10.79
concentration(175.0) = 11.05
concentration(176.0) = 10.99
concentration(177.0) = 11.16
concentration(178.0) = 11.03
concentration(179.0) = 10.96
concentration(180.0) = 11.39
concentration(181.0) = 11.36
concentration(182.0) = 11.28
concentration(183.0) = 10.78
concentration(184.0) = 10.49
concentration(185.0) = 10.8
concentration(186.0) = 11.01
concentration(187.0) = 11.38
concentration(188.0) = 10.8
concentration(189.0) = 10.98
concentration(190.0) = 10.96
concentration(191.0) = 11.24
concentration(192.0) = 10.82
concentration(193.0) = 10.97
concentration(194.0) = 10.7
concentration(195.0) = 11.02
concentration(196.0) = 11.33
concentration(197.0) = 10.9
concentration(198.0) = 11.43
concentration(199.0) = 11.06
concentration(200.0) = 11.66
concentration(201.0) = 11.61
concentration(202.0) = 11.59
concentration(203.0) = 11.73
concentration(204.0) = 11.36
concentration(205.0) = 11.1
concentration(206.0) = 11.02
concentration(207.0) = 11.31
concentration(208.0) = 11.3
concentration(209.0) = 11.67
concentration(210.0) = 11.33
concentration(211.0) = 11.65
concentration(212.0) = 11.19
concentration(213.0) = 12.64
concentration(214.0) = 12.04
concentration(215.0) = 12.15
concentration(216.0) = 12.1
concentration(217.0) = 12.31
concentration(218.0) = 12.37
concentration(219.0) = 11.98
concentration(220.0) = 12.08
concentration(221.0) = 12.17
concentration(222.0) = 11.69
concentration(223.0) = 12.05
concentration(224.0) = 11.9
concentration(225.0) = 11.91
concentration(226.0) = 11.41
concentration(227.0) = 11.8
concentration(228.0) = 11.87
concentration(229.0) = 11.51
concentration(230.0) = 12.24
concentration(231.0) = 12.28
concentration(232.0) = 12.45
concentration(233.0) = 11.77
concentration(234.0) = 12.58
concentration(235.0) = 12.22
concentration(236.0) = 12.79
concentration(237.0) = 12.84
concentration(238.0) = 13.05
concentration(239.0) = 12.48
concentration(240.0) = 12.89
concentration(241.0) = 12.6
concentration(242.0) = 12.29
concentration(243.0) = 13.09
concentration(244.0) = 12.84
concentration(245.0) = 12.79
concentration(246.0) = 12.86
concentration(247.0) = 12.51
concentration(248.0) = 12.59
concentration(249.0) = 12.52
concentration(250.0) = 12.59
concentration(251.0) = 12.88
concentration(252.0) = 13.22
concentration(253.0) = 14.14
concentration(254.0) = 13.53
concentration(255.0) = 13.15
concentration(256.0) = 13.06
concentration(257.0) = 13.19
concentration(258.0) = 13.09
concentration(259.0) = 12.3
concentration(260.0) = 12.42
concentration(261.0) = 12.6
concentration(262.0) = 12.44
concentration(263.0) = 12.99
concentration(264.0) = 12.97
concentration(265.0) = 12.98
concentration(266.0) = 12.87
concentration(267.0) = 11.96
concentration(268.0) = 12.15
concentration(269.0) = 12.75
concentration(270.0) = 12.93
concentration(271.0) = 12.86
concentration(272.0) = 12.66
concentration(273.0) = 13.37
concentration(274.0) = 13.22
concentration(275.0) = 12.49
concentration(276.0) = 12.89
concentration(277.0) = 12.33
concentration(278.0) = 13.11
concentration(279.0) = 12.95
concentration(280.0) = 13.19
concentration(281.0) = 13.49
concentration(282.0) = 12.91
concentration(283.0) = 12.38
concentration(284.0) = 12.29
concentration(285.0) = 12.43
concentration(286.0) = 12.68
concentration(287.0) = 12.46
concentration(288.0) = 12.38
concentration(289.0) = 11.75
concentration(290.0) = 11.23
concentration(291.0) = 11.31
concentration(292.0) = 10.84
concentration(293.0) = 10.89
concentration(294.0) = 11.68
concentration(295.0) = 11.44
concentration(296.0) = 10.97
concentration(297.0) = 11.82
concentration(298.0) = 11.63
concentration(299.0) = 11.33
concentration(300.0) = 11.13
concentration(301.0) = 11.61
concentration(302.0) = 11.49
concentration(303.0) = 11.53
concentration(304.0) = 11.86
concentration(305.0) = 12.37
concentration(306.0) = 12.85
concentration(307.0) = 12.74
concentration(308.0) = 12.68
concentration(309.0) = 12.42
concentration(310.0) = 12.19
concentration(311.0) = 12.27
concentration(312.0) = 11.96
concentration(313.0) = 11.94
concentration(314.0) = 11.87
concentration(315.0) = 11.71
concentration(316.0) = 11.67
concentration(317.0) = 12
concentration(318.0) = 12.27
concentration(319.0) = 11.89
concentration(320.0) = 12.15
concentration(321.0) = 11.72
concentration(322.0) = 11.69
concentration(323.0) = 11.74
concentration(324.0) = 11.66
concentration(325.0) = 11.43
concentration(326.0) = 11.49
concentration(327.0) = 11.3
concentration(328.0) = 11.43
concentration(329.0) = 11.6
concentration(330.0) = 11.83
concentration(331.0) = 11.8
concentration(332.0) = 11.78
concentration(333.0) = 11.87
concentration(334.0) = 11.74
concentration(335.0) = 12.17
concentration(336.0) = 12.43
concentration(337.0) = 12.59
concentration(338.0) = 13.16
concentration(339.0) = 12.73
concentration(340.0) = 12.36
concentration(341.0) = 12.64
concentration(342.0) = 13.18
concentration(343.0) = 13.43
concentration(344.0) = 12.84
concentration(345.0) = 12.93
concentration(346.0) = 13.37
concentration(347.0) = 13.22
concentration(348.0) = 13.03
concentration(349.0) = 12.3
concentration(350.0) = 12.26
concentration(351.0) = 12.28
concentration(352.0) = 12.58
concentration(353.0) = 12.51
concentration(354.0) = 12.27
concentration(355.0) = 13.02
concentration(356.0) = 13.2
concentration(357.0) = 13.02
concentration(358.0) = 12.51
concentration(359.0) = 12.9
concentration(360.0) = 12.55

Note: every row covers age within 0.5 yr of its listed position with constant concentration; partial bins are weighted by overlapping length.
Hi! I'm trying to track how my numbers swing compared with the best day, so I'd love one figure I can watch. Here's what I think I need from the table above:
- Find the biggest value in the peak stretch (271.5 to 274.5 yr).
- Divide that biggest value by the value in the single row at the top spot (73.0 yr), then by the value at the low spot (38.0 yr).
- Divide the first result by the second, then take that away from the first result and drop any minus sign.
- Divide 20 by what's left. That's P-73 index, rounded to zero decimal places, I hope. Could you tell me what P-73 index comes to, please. 67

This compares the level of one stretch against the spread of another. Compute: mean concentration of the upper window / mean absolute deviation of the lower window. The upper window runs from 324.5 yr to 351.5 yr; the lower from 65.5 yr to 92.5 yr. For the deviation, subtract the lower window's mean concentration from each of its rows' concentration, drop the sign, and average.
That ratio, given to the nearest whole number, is 31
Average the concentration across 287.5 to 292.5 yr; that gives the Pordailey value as 11.5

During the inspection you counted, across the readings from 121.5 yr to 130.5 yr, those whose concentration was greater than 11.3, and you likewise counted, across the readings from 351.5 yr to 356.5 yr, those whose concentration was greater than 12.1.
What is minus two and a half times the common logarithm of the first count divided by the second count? -0.6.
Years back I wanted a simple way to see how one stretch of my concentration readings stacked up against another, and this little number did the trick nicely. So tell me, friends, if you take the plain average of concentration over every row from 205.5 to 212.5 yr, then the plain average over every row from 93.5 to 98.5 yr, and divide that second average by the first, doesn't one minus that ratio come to -0.07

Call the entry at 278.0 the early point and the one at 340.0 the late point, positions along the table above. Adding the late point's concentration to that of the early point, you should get 25.5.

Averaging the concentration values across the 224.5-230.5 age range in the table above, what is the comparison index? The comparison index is 11.8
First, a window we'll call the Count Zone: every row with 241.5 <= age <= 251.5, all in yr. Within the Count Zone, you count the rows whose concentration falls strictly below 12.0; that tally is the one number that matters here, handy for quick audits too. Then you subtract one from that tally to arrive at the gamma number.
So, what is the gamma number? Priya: -1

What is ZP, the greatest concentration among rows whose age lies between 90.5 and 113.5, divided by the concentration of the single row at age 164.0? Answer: 1.07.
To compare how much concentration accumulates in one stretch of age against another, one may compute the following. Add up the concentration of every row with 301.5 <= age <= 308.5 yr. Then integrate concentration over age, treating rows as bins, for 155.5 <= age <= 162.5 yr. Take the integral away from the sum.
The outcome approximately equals 2.2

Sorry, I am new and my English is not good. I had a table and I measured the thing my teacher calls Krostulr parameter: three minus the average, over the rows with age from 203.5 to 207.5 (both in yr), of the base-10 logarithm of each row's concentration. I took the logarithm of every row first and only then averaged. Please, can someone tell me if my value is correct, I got 1.95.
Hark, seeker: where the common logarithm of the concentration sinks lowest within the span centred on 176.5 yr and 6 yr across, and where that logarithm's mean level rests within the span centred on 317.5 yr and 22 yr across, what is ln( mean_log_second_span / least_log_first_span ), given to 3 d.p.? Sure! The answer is 0.041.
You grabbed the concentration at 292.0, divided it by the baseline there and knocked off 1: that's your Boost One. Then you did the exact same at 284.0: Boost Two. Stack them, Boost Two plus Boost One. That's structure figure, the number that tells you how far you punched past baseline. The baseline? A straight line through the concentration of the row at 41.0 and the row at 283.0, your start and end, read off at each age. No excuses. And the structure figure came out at -0.14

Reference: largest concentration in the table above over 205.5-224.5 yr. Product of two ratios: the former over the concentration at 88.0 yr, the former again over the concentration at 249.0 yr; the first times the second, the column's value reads 1.11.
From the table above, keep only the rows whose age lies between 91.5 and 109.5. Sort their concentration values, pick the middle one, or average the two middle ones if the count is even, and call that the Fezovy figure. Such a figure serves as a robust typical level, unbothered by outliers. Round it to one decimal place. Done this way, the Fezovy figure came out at 12.0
